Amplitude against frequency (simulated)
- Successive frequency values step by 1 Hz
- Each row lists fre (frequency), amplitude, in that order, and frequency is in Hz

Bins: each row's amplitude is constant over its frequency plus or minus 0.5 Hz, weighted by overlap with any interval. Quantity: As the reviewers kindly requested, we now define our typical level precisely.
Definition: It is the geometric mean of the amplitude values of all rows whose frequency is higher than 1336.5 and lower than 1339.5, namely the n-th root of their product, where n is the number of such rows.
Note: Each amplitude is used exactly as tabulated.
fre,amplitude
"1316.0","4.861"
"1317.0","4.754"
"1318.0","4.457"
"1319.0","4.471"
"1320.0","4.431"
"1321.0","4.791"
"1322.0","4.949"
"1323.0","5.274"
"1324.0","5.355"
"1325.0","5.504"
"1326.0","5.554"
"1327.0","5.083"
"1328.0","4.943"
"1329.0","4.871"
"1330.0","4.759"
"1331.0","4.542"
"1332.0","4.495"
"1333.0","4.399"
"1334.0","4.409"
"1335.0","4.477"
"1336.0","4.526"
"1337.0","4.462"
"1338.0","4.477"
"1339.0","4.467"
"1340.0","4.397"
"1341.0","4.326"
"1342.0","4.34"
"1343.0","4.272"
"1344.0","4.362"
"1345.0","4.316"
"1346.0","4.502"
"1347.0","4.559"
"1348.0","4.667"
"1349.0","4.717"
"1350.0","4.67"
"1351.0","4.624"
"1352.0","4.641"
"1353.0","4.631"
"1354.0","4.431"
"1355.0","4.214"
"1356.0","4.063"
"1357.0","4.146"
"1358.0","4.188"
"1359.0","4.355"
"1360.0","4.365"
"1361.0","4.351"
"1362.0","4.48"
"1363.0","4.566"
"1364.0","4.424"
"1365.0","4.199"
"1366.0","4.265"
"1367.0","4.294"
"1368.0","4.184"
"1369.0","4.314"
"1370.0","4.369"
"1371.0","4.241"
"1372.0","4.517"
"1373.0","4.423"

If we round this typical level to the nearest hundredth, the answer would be 4.47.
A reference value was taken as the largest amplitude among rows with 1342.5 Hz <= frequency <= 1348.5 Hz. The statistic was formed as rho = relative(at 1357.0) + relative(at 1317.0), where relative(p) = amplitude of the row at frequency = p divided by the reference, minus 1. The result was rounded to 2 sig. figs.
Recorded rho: -0.093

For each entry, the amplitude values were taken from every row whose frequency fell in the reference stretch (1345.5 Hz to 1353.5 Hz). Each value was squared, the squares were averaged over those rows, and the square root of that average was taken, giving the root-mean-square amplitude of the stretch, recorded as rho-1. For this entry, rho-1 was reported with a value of 4.63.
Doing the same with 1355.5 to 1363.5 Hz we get 4.32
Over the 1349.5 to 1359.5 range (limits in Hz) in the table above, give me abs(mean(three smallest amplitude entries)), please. 4.13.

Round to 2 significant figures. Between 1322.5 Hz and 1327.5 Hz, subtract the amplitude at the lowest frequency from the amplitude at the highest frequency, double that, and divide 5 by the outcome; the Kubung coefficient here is -13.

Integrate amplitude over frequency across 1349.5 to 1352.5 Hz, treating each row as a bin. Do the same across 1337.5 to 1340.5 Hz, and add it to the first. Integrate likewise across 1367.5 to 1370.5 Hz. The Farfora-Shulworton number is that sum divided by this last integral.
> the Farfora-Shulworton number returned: 2.12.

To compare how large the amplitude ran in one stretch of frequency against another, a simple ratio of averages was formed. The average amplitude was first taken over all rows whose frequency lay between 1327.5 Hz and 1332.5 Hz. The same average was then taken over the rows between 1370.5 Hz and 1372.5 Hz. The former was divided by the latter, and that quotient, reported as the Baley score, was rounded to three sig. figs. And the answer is 1.08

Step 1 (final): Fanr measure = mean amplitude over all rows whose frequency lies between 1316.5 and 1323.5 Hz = 4.73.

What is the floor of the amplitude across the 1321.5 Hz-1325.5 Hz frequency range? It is 4.949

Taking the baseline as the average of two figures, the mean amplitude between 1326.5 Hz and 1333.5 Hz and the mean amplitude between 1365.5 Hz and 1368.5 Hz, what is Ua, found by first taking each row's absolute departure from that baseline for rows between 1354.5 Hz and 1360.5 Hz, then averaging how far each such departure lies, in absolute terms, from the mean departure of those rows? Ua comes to 0.09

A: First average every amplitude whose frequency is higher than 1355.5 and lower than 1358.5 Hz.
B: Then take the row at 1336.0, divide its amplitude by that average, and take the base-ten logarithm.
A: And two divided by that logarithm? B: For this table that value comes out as 51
